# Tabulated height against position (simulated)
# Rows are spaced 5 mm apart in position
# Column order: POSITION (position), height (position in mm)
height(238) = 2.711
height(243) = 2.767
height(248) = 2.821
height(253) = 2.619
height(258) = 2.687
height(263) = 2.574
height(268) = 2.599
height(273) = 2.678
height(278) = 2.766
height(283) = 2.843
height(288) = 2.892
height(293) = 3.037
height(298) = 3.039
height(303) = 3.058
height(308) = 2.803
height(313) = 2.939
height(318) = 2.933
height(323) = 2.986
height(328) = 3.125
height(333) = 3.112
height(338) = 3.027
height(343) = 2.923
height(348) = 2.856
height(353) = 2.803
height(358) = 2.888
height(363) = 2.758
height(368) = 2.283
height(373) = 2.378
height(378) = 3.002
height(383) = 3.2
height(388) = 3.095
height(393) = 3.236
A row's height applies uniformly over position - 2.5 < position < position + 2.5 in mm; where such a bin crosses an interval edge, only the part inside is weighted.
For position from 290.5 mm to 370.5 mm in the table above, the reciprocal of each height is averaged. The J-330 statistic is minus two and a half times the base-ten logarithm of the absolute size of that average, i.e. 1.15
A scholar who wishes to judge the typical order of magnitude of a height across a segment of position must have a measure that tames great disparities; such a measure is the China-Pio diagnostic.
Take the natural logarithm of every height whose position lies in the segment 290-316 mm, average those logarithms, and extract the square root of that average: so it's 1.04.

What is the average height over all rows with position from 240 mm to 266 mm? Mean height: 2.69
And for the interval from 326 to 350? 3.01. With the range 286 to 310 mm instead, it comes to 2.97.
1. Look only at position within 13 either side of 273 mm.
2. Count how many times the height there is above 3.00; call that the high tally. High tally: 0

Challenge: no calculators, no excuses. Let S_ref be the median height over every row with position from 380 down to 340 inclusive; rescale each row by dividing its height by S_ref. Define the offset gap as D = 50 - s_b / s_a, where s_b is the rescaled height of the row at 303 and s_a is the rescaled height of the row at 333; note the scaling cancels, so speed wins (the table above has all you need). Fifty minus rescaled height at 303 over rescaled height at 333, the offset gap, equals 49.0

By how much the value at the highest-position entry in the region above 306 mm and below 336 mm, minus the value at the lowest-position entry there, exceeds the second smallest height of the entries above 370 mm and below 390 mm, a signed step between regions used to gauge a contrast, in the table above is -2.69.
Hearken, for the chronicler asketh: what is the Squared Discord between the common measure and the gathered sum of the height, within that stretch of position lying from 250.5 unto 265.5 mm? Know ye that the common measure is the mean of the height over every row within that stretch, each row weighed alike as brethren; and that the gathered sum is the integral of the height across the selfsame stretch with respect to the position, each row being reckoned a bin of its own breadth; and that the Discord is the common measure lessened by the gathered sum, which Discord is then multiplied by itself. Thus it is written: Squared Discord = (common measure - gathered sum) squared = 1352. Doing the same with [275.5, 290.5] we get 1574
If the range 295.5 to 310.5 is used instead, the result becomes 1725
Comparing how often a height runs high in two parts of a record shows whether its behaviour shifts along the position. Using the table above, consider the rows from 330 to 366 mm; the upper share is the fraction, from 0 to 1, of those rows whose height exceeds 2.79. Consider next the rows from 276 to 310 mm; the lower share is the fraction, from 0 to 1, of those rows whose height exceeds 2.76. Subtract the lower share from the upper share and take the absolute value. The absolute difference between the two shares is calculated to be 0.14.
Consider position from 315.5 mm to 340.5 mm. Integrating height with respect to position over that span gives 76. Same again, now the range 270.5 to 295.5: 71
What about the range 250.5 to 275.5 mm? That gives 66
